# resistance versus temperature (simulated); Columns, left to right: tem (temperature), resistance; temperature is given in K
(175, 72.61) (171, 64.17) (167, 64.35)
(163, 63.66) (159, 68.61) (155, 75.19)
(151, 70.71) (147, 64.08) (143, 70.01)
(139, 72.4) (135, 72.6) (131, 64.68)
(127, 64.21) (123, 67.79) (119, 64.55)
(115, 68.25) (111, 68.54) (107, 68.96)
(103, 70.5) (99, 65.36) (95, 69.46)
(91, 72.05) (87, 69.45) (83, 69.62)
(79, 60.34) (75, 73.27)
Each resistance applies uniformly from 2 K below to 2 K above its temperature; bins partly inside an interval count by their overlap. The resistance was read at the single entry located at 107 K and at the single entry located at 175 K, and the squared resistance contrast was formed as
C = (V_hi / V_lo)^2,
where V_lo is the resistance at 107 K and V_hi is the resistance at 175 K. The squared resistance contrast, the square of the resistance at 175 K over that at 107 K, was 1.11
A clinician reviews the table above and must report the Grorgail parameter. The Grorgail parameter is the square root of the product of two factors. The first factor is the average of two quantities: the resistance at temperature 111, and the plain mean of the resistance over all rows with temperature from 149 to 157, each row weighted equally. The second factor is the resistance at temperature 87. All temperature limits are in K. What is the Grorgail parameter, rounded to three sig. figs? 70.1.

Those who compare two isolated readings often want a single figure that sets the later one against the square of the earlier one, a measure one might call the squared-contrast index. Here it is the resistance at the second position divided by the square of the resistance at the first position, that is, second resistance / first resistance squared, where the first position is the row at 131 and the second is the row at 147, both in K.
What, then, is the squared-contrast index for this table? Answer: 0.0153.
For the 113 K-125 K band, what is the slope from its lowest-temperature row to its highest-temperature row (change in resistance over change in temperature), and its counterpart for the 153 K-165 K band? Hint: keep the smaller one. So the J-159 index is -1.4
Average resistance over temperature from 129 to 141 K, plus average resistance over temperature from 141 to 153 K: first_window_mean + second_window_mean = 138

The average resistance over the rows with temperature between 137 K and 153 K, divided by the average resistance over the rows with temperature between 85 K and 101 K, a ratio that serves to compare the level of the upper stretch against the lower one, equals 1.00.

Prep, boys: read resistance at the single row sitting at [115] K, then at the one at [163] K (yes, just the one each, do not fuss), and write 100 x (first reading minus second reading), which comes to 459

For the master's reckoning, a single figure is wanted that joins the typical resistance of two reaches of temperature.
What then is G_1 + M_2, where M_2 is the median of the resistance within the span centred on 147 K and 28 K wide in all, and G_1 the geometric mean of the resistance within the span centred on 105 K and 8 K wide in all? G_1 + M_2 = 140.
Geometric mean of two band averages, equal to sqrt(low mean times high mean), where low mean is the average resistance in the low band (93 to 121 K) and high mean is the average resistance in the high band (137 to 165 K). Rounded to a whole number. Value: 69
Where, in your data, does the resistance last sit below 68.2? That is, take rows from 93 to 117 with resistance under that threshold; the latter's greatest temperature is 99 K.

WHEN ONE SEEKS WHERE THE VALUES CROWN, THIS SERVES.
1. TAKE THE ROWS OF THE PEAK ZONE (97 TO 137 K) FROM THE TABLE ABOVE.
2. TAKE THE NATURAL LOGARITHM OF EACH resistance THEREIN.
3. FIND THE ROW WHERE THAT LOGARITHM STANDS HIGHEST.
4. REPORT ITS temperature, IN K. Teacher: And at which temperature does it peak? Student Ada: 135 K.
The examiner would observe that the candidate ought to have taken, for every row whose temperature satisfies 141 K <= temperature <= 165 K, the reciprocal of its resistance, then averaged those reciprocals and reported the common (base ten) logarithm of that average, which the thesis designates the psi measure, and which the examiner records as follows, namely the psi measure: -1.836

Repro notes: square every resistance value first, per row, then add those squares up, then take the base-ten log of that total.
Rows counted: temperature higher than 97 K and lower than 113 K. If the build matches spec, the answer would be 4.27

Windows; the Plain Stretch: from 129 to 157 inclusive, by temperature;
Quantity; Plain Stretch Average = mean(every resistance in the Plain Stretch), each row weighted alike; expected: 70.0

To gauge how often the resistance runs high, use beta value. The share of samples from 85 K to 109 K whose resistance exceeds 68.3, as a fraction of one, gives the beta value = 0.83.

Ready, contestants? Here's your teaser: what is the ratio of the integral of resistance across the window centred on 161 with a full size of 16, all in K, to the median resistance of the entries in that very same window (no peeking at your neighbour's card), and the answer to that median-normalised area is 16.4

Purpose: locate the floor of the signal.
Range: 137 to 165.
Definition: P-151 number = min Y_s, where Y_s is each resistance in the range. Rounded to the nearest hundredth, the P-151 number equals 63.66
